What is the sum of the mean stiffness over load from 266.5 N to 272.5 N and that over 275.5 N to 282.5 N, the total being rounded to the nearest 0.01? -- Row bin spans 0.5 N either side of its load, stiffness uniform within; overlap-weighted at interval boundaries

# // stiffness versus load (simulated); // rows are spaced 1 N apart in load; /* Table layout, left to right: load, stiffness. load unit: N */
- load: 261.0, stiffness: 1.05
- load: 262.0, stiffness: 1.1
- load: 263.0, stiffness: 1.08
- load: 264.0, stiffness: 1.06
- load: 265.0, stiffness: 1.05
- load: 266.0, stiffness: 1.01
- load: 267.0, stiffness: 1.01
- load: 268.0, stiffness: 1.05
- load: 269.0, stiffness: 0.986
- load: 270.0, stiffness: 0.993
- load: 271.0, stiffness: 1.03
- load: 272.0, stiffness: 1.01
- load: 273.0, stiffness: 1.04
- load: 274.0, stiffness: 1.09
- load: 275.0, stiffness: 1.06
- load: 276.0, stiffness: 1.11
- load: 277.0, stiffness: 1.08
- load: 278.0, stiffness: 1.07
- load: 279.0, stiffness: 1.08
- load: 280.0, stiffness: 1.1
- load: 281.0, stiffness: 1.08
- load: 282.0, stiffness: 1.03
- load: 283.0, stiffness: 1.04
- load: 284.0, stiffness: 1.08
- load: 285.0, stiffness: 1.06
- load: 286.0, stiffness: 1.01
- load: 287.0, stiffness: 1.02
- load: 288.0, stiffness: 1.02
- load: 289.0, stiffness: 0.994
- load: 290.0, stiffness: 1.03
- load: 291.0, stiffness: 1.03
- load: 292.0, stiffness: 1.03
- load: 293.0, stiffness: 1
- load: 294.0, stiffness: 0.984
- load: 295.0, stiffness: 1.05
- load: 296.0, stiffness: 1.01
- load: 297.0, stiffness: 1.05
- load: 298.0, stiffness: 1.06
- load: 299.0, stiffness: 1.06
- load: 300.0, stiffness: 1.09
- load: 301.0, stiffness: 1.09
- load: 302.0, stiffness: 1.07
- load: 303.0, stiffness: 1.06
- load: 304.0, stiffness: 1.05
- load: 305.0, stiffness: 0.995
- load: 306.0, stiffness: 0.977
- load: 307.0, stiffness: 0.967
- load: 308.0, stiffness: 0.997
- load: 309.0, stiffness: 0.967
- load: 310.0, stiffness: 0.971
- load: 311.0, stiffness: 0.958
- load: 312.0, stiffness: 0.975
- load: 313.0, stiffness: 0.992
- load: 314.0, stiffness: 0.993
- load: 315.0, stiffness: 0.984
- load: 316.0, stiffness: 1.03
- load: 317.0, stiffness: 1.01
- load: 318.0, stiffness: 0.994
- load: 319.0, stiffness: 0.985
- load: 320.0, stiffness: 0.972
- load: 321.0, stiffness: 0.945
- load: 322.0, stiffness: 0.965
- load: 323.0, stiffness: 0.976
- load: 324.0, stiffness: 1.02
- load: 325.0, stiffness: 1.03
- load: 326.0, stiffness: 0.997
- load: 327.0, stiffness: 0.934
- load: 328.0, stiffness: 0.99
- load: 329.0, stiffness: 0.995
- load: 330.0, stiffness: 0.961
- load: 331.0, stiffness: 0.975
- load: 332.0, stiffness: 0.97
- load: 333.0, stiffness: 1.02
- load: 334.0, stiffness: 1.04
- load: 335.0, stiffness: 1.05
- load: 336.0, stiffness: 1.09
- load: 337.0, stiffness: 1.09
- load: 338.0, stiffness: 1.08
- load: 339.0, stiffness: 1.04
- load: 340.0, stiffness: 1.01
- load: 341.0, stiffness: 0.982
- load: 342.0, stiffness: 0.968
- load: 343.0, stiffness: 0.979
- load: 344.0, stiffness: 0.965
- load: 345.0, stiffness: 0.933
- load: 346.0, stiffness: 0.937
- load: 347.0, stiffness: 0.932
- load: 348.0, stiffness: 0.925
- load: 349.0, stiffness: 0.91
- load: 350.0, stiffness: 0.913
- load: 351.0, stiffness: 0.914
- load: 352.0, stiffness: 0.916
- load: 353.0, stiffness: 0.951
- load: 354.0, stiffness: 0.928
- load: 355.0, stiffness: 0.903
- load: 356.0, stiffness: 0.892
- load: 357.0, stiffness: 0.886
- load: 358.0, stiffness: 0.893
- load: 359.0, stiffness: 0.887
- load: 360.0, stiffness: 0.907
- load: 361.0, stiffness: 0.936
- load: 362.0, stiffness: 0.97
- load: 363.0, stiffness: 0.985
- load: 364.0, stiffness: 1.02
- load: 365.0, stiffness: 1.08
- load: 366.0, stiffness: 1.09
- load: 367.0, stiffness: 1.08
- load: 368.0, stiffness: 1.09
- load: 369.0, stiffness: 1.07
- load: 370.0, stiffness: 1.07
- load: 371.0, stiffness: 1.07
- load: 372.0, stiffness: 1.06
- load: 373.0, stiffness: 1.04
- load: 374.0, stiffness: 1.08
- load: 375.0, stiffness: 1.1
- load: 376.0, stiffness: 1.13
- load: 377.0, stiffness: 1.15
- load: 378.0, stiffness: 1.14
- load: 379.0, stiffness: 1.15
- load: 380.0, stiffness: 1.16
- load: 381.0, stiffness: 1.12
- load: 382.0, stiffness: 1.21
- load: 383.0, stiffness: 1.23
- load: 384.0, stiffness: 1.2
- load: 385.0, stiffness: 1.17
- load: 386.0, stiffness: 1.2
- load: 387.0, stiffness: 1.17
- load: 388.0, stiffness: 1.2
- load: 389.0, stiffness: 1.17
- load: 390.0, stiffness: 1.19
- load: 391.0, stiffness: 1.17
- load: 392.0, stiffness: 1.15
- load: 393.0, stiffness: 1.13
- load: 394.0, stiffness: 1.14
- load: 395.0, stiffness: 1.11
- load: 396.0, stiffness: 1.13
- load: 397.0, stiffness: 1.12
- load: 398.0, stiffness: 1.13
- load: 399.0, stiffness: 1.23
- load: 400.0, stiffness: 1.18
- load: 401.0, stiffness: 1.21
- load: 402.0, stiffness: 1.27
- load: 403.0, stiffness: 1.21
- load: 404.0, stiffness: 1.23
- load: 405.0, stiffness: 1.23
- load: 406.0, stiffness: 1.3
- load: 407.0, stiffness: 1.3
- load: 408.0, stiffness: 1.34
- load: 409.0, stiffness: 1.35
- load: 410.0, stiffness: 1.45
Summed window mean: 2.09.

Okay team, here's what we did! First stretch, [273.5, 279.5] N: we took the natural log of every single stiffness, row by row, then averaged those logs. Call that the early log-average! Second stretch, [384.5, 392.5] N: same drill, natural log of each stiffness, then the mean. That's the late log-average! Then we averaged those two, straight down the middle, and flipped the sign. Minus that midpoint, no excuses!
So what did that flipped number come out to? -0.12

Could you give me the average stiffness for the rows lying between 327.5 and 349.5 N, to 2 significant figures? 0.99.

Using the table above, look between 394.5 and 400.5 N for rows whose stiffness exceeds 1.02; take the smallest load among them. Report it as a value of 395.0 N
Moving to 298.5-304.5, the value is 299.0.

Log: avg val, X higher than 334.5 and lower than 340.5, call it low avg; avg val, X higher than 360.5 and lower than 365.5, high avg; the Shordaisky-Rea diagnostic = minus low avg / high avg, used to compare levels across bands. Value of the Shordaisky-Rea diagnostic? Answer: -1.06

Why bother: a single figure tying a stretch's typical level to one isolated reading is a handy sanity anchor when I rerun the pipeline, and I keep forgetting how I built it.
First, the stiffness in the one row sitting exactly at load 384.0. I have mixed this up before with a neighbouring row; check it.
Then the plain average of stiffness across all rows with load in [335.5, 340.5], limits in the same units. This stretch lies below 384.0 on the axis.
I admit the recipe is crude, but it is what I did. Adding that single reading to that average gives 2.26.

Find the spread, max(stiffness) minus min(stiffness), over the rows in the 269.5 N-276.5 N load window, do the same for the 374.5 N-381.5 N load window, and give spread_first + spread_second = 0.18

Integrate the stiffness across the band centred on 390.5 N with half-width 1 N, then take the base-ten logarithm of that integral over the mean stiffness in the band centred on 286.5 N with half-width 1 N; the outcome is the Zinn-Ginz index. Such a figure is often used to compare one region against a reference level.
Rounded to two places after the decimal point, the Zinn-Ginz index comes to 0.37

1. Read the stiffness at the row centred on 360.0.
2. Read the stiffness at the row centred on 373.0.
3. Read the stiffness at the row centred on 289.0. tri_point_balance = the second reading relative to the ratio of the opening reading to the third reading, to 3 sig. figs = 1.14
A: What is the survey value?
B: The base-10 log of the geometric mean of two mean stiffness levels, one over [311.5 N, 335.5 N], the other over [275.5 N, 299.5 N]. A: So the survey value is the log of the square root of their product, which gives 0.008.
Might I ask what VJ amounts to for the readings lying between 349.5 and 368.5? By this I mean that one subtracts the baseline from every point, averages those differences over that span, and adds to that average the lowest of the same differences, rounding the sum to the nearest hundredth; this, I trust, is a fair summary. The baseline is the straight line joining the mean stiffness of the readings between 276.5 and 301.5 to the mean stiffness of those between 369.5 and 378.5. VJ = -0.32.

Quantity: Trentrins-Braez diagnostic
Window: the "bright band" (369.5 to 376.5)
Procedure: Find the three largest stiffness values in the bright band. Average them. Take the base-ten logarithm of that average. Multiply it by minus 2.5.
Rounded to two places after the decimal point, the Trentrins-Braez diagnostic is -0.11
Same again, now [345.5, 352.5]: 0.08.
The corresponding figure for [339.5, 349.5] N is 0.01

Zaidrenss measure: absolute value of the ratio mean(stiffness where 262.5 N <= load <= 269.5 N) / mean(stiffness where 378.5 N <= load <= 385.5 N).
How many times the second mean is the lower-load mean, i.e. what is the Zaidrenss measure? 0.88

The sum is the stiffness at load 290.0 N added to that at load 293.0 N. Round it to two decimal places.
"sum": 2.03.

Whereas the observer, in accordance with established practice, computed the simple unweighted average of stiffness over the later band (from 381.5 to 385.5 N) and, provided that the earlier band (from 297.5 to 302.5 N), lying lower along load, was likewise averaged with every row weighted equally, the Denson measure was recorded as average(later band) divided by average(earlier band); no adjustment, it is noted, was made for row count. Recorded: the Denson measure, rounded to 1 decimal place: 1.1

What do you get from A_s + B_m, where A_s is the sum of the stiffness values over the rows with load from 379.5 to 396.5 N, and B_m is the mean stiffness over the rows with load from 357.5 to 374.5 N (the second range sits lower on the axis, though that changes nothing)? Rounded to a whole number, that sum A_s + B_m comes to 21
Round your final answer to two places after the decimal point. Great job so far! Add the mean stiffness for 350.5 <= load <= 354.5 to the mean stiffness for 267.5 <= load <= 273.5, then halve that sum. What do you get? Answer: 0.97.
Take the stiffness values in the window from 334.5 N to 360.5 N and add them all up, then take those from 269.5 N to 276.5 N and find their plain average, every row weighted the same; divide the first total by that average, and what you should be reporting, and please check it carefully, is 24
